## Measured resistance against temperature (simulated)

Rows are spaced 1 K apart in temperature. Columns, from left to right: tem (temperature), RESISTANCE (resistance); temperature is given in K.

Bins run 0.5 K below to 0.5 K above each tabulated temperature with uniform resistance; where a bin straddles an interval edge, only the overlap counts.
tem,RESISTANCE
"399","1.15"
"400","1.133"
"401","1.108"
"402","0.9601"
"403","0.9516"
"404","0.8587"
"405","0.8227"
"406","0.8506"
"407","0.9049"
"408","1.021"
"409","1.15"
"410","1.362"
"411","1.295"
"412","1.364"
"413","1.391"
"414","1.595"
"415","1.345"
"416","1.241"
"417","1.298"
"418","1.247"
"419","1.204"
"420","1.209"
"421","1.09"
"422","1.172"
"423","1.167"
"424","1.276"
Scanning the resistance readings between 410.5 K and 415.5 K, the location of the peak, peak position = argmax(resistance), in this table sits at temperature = 414 K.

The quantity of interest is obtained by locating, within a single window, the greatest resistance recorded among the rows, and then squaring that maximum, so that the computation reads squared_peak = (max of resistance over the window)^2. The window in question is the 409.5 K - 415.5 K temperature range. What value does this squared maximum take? 2.5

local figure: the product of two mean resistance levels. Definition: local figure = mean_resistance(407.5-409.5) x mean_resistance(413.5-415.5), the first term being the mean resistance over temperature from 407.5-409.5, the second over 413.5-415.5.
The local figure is 1.60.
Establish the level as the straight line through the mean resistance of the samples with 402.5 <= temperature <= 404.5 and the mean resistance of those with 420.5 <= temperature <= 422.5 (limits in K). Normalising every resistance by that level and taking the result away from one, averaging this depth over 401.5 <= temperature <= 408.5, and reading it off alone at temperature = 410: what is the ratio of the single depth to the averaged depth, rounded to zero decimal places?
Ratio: -26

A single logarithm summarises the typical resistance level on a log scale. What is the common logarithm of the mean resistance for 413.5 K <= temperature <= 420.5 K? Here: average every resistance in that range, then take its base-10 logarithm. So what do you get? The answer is 0.12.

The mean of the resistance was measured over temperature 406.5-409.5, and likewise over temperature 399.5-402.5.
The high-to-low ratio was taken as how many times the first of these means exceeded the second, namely 0.96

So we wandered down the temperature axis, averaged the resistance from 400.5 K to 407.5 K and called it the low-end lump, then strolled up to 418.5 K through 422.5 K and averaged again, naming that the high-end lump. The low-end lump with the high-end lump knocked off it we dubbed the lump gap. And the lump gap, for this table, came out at -0.25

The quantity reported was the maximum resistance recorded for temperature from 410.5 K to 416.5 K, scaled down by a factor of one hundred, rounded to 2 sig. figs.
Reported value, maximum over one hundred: 0.016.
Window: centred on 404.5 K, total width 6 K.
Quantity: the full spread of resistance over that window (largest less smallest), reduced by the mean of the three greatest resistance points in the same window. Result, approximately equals -0.80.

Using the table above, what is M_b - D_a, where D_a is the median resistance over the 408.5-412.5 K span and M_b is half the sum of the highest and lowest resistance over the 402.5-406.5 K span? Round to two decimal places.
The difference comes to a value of -0.44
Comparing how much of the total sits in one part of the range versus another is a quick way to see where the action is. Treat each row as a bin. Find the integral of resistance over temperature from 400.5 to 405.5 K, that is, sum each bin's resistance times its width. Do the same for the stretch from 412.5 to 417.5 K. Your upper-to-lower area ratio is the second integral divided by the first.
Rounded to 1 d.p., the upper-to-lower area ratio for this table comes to 1.5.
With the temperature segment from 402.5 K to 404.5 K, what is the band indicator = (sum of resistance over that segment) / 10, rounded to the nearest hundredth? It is 0.18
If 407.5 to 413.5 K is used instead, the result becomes 0.76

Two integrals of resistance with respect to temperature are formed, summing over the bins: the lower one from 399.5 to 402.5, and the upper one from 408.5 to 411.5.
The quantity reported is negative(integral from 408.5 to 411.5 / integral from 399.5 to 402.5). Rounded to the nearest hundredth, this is -1.19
